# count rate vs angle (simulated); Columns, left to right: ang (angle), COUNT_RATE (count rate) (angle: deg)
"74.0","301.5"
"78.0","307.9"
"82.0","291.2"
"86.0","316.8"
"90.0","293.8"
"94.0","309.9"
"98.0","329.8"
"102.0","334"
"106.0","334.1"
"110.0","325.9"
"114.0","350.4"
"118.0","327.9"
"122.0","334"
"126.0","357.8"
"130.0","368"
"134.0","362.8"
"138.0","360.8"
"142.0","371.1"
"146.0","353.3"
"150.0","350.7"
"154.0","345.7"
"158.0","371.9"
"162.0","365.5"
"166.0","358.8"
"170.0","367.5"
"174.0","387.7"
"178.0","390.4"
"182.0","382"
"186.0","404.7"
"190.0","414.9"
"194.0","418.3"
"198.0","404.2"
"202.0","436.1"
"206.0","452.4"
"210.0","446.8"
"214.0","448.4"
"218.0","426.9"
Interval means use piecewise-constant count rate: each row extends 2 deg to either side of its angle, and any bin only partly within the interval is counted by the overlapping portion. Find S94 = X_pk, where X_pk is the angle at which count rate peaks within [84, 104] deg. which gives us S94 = 102.0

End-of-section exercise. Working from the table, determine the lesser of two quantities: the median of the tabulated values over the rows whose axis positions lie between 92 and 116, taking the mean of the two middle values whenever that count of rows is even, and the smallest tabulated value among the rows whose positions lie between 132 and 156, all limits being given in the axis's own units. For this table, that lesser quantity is 332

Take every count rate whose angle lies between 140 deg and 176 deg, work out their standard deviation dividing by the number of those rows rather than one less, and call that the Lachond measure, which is 12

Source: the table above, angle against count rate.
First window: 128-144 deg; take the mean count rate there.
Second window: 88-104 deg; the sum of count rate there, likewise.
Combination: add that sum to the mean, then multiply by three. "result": 4900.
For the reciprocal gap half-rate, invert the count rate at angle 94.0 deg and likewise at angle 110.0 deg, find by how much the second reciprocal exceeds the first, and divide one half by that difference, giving -3156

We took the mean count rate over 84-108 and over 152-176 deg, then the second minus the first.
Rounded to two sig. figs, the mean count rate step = 46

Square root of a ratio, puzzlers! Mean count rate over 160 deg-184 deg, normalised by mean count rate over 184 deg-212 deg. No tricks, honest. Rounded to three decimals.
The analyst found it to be 0.939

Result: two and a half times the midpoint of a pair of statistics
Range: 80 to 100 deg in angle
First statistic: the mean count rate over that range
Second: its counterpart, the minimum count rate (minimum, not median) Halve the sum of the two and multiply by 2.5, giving 749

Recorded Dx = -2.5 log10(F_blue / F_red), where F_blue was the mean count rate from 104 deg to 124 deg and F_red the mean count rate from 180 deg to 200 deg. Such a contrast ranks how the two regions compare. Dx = 0.21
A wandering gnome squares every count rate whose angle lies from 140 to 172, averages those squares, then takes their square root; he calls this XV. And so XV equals 361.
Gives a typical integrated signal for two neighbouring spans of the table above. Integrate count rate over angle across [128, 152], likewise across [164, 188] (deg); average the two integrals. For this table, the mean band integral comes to 8916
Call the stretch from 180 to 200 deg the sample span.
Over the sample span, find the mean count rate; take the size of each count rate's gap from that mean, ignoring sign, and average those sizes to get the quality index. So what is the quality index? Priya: 9.4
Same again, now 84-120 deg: 11.9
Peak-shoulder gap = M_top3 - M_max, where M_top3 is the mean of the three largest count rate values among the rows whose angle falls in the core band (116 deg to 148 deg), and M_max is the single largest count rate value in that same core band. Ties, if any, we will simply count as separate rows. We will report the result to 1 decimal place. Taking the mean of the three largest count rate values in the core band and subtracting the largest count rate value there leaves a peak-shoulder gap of -3.8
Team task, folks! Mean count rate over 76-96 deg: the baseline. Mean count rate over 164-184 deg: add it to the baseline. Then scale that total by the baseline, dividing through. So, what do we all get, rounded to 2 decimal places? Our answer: 2.24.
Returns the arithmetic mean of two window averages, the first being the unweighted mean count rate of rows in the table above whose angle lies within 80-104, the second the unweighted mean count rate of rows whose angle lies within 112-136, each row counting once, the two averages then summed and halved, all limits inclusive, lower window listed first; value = 331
